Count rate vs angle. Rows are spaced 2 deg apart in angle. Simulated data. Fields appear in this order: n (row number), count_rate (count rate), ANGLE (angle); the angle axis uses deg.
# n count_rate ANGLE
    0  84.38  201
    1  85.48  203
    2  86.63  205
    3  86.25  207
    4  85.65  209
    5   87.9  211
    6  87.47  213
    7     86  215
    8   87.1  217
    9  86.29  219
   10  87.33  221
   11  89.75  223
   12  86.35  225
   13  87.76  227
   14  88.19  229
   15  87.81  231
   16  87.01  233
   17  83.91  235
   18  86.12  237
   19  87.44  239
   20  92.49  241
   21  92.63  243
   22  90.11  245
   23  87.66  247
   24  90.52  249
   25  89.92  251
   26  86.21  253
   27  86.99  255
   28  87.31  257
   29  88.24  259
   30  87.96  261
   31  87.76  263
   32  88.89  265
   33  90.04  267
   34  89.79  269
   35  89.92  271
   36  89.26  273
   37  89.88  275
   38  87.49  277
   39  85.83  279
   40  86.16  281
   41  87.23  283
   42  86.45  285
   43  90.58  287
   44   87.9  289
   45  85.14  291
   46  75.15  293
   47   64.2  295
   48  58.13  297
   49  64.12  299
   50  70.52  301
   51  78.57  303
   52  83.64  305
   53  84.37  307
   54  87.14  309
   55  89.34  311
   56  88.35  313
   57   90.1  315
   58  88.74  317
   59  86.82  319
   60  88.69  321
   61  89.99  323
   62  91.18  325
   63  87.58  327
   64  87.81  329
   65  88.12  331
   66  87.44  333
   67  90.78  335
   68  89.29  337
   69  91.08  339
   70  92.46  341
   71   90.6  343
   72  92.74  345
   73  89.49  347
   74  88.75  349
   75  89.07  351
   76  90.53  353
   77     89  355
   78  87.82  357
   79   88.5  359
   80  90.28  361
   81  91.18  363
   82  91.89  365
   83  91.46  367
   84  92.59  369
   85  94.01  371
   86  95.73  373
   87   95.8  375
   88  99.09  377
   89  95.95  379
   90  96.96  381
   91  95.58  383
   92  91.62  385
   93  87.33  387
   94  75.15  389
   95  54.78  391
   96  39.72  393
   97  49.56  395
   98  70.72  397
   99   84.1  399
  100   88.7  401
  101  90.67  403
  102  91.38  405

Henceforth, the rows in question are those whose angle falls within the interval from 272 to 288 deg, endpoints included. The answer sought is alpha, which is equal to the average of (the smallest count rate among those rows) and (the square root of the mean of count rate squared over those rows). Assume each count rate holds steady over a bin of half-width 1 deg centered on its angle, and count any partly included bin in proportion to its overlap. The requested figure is 86.9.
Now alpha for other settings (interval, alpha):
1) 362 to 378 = 92.6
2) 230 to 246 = 86.2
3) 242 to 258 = 87.6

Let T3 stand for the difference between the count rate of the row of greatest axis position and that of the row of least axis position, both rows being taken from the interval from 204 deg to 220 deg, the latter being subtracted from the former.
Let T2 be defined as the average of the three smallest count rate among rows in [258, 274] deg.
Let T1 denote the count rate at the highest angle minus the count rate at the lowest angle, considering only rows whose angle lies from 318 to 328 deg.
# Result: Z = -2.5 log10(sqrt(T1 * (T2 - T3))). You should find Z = -2.3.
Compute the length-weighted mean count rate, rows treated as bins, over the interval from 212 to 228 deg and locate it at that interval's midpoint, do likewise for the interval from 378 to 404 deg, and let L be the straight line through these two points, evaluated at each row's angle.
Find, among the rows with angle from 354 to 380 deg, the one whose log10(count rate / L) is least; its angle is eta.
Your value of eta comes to 357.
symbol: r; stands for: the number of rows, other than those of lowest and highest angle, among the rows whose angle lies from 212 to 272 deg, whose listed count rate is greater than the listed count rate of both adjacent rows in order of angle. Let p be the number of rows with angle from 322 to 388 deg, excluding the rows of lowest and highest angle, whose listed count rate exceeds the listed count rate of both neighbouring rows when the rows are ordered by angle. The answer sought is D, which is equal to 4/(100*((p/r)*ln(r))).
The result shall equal 0.016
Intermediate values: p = 9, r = 7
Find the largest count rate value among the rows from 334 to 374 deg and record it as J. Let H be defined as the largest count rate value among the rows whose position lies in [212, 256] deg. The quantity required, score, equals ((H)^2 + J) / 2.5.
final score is 3470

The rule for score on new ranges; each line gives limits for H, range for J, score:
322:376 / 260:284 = 3707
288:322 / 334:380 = 3287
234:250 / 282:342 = 3469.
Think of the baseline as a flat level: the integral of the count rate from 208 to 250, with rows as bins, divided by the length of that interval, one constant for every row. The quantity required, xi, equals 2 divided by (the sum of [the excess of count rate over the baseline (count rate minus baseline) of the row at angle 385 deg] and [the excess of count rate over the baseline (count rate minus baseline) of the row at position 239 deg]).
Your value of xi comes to 0.6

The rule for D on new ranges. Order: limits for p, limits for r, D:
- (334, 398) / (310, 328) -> 0.019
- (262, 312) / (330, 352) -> 0.022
